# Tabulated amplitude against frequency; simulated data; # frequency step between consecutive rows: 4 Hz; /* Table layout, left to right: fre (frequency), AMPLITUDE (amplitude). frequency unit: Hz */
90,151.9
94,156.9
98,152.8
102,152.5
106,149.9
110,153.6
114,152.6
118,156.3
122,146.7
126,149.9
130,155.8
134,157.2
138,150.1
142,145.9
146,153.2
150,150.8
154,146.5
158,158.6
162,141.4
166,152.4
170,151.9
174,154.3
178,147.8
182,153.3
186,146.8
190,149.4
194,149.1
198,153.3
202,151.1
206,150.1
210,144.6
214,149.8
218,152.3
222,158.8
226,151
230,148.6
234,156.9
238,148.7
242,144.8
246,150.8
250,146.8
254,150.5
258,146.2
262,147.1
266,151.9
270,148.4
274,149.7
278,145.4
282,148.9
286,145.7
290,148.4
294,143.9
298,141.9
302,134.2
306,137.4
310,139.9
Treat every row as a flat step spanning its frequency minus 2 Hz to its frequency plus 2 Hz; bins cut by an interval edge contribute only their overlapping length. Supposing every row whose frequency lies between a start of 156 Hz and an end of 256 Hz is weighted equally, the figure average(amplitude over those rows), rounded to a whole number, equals 151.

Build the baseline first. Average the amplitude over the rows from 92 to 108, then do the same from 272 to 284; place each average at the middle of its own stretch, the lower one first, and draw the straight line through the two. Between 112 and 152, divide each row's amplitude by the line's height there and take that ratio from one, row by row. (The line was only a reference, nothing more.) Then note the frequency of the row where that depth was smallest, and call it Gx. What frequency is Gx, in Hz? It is 134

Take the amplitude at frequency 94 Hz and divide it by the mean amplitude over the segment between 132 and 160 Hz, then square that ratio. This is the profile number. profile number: 1.07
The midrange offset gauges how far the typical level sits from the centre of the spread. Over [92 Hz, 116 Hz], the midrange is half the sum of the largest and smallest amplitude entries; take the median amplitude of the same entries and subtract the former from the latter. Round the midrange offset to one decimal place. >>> -0.7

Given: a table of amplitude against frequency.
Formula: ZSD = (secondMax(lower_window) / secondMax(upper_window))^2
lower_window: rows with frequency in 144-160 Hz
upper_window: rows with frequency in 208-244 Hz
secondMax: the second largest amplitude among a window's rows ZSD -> 0.95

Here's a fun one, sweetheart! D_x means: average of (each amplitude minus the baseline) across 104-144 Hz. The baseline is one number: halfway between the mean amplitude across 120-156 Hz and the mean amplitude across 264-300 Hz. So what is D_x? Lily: 2.9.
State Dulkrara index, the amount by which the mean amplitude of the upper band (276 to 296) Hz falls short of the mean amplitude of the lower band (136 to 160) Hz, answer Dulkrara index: 4.4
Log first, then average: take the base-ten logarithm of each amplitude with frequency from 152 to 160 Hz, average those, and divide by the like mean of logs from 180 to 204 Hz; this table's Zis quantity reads 1.003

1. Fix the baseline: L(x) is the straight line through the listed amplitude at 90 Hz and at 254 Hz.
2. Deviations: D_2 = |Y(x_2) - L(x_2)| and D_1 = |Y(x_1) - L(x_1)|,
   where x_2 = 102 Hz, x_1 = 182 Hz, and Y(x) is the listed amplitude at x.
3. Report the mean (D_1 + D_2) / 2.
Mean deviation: 1.4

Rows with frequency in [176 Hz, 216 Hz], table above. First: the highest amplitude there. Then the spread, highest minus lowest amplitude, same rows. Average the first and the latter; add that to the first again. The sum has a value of 234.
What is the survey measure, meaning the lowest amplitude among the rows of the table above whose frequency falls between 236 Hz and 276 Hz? 144.8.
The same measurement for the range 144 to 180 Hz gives 141.4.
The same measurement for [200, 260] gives 144.6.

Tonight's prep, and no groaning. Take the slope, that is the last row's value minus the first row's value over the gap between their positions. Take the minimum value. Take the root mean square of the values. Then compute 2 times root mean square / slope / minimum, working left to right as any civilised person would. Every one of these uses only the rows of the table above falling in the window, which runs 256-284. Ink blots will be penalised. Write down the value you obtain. 18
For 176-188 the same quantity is -16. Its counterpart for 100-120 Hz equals 9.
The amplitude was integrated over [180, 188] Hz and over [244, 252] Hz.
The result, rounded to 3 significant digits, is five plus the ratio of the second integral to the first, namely 5.99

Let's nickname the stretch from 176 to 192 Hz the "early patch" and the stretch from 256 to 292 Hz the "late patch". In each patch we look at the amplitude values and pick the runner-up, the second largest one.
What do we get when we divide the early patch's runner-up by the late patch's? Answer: 1.00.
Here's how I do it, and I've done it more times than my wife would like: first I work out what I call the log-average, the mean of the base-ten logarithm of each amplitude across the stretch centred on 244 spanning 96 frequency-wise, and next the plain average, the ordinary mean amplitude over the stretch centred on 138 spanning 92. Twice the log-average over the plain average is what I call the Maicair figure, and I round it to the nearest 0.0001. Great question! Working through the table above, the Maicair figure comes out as 0.0287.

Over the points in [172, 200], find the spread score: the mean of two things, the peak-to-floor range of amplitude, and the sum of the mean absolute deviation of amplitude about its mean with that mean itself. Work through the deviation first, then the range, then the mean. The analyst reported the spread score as 80.3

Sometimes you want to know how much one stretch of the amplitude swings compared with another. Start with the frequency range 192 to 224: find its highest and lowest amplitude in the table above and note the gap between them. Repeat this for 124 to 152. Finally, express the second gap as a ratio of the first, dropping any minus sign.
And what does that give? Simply 0.80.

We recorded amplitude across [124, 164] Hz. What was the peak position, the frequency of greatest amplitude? 158 Hz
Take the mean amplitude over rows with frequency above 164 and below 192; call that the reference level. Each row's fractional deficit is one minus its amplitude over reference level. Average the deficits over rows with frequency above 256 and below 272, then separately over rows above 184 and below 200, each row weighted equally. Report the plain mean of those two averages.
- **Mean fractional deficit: 0.012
